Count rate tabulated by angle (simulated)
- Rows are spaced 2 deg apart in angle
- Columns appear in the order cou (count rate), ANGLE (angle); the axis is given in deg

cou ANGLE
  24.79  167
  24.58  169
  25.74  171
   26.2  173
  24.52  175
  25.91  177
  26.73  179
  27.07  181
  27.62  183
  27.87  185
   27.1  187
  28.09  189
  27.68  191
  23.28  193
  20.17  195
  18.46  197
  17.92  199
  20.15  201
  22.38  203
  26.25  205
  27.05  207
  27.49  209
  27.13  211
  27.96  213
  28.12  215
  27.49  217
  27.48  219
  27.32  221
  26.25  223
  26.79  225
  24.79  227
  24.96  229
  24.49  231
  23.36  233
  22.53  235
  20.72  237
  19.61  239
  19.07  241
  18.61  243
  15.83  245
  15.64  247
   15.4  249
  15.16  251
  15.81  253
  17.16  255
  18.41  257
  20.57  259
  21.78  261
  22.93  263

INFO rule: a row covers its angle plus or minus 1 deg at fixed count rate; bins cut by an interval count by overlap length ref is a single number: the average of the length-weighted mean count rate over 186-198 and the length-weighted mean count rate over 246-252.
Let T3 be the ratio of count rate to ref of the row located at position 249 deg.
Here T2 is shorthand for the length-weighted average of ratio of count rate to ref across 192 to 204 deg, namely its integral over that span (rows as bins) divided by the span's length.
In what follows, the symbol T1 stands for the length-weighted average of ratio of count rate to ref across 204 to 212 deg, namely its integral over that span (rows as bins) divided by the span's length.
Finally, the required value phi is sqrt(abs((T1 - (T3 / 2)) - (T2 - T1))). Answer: 1.14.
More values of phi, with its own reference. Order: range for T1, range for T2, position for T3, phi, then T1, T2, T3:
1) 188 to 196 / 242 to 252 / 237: 1.08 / 1.25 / 0.82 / 1.05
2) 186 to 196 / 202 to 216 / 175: 0.77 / 1.28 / 1.35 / 1.24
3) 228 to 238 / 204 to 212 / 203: 0.65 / 1.17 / 1.37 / 1.13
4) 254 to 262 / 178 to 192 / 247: 0.43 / 0.99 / 1.39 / 0.79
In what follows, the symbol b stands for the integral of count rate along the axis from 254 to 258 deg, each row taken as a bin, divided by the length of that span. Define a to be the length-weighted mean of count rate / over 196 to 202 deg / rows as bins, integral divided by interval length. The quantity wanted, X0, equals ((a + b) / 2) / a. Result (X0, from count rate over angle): 0.97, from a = 19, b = 18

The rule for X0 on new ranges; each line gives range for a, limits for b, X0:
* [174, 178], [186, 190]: 1.05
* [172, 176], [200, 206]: 0.95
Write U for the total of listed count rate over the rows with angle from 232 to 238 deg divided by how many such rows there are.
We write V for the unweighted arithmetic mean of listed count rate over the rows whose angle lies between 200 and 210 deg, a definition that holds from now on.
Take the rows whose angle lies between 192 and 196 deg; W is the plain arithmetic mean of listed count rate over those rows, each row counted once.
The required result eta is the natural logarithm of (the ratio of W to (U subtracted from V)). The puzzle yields 2.2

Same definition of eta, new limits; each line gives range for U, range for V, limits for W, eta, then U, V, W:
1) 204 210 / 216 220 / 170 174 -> 3.8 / 27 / 27.5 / 26.0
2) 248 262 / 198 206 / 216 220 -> 1.9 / 18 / 21.7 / 27.5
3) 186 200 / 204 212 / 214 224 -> 2.0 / 23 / 27.0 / 27.3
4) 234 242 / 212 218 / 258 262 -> 1.1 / 20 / 27.9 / 21.2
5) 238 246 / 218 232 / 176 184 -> 1.2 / 18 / 26.0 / 26.8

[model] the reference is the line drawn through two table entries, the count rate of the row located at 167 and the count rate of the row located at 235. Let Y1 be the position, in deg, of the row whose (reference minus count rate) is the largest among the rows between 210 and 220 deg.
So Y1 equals 211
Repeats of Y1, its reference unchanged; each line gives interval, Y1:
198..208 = 199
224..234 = 233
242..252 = 251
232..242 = 241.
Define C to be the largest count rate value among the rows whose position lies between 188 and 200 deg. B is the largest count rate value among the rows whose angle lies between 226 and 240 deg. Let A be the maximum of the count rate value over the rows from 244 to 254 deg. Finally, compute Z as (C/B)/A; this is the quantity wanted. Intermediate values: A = 15.83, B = 24.96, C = 28.09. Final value 0.071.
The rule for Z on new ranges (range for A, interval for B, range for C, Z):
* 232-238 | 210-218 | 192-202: 0.035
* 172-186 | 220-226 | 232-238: 0.031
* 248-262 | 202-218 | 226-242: 0.041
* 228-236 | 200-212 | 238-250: 0.029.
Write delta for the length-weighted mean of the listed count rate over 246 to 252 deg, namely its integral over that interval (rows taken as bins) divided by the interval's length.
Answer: 15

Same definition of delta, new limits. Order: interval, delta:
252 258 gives 17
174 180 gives 26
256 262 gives 20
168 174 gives 26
